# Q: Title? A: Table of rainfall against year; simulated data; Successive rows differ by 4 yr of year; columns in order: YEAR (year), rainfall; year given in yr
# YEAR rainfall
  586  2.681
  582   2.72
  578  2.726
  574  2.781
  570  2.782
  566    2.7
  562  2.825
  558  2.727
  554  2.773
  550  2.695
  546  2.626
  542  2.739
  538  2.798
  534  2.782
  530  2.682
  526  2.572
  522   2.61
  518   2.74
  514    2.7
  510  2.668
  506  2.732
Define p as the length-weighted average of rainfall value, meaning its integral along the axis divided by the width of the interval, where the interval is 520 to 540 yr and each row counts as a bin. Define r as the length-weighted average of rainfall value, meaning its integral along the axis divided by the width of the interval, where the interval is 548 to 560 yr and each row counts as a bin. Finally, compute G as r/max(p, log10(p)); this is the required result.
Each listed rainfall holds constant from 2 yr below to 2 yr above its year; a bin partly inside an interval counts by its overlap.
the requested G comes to 1.02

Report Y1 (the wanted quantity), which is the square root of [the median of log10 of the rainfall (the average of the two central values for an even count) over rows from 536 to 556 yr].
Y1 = 0.662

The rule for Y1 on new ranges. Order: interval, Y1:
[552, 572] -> 0.666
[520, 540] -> 0.655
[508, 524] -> 0.655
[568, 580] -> 0.666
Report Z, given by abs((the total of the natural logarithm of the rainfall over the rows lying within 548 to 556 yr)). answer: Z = 2.01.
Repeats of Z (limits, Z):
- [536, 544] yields 2.04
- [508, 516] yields 1.97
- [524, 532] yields 1.93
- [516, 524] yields 1.97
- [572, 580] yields 2.03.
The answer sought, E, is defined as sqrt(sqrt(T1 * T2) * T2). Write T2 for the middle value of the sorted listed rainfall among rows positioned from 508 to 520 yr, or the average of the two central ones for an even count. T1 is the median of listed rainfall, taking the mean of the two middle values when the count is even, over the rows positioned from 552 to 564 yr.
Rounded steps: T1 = 2.77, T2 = 2.700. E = 2.72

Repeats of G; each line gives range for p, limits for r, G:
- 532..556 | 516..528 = 0.97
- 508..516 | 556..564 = 1.03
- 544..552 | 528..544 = 1.03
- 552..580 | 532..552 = 0.99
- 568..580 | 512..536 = 0.97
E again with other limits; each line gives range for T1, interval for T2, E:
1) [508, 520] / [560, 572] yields 2.76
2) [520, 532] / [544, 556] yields 2.67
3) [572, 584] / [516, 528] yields 2.64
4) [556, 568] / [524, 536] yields 2.69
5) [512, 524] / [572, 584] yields 2.72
